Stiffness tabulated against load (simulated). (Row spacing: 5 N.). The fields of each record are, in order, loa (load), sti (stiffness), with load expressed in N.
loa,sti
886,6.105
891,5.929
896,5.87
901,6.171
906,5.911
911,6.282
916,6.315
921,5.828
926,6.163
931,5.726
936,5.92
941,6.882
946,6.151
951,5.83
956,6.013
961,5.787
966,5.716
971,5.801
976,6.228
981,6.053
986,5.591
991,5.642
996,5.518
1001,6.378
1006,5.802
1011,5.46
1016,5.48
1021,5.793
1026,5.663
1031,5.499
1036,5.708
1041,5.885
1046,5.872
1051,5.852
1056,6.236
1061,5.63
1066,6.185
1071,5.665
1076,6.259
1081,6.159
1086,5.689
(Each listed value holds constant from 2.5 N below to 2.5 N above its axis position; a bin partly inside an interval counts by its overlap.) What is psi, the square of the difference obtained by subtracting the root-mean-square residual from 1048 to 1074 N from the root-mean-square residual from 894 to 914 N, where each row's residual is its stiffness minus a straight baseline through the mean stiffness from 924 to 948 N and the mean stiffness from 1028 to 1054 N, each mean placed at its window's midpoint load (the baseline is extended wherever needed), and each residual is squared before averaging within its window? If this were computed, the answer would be 0.001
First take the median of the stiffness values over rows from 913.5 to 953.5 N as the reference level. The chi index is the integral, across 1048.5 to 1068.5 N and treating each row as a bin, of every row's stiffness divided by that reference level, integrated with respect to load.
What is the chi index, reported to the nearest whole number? 20 N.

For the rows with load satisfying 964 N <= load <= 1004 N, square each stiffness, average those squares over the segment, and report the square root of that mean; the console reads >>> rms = 5.87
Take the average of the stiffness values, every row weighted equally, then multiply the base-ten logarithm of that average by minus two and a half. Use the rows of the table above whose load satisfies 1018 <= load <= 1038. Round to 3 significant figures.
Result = -1.88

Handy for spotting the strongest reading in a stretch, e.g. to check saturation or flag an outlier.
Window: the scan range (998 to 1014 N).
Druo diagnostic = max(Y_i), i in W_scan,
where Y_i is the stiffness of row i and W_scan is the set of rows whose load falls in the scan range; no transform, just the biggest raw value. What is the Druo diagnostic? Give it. 6.378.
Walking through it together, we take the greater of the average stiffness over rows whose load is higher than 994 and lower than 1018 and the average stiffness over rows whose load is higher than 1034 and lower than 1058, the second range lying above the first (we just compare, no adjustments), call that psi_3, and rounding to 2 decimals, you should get 5.91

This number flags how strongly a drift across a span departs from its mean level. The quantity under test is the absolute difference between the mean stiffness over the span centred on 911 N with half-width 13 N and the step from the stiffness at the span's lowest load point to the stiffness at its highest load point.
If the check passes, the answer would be 6.4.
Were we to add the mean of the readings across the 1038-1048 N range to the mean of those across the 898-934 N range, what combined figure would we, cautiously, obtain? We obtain 11.9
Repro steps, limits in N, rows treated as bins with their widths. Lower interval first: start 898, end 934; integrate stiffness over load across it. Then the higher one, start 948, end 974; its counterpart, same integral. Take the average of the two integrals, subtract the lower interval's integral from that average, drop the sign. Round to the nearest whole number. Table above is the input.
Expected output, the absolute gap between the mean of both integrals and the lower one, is 33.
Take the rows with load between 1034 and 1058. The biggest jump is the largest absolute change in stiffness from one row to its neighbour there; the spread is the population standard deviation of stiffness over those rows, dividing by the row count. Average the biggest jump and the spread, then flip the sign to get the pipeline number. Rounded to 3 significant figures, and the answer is -0.279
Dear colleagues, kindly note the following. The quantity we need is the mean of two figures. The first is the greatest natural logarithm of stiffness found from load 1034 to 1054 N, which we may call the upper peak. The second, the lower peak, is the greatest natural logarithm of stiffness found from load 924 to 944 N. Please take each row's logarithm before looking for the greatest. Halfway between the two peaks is 1.85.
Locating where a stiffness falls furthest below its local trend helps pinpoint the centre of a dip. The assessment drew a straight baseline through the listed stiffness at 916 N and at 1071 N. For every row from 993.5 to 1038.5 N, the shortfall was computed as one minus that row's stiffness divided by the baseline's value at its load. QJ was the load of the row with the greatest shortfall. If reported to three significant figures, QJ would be 996 N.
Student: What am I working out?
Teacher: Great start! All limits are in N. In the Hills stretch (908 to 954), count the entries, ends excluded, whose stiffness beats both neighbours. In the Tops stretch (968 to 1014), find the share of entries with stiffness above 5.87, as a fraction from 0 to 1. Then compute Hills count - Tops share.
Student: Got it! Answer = 2.67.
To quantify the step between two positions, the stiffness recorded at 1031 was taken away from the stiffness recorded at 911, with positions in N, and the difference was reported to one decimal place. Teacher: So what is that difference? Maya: 0.8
